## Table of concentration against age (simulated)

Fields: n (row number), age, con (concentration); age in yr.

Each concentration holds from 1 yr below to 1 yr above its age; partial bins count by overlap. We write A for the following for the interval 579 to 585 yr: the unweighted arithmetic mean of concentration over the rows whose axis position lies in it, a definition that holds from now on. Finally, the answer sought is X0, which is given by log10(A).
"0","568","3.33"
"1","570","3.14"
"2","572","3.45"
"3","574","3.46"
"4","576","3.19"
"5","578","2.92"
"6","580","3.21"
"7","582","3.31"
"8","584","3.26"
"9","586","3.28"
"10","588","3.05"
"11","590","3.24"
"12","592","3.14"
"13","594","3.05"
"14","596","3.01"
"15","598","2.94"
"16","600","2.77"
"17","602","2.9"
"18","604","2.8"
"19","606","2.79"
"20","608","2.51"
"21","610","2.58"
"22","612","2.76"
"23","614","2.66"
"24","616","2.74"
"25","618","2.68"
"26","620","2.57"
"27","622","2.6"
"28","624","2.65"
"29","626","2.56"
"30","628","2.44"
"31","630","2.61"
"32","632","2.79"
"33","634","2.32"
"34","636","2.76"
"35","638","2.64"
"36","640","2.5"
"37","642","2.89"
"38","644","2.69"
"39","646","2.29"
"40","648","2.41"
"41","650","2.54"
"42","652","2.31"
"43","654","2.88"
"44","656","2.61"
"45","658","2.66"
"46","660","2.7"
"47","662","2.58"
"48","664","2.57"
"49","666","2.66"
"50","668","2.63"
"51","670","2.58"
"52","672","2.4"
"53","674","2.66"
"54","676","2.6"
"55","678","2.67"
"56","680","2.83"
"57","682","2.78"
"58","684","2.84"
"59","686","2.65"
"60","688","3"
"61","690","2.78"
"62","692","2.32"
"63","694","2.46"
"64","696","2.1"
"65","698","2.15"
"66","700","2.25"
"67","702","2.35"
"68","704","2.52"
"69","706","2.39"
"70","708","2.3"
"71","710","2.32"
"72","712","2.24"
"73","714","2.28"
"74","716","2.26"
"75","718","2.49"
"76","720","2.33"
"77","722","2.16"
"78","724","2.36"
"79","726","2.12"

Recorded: 0.513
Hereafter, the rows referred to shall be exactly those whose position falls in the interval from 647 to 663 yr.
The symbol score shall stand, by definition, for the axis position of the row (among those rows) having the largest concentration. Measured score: 654 yr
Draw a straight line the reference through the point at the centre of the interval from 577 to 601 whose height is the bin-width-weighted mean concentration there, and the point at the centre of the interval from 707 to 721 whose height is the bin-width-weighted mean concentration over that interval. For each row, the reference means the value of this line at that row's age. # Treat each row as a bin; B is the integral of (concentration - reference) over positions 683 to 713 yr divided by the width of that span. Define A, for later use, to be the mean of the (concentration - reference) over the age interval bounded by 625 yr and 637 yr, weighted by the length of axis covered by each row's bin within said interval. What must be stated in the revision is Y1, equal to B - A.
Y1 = 0.3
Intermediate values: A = -0.26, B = 0.03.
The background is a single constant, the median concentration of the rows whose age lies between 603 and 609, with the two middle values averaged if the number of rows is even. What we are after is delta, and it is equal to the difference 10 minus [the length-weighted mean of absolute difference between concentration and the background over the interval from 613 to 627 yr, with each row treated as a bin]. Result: 9.85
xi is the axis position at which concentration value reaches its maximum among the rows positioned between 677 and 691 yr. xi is 688 yr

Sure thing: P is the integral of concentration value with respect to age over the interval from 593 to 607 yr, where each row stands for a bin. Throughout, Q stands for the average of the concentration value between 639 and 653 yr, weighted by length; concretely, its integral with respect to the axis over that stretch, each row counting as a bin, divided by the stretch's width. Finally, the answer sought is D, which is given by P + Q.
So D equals 43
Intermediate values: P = 41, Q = 2.52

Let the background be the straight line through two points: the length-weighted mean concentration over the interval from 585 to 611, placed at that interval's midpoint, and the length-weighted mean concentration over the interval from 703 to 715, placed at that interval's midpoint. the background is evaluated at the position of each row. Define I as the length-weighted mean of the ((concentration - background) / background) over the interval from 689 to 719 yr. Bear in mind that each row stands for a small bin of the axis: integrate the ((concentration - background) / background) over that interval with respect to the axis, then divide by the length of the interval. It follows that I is -0.01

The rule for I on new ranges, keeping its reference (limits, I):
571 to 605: 0.04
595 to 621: -0.04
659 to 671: 0.02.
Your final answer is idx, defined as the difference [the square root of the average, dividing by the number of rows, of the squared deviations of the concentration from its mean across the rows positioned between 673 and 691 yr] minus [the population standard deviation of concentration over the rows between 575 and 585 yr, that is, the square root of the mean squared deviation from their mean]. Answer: -0.02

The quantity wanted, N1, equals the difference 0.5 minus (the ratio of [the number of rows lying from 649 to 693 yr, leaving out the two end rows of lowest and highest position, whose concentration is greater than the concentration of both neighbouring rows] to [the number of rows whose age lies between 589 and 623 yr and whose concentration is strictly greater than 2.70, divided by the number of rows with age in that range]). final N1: -10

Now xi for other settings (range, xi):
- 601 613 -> 602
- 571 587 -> 574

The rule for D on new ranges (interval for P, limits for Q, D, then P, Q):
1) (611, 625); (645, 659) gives 40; 37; 2.53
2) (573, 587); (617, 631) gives 48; 45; 2.59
